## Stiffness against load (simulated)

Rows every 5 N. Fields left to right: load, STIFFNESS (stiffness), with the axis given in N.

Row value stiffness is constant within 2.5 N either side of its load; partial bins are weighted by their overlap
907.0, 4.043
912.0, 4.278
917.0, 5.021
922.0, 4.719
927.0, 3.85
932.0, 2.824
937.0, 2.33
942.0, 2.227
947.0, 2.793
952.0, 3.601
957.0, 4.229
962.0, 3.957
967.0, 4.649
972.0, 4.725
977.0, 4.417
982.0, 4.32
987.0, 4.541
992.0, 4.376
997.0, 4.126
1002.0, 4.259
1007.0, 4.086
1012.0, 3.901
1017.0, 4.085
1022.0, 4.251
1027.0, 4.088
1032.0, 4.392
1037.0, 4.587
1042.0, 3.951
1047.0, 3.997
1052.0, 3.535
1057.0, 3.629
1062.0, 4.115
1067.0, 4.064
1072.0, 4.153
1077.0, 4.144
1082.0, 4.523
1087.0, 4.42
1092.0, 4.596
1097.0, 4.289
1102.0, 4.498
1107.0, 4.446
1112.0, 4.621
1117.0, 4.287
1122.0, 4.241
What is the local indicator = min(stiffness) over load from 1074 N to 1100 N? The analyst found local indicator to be 4.144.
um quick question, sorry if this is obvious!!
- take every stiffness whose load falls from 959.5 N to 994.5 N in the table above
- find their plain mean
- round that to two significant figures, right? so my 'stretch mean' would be 4.4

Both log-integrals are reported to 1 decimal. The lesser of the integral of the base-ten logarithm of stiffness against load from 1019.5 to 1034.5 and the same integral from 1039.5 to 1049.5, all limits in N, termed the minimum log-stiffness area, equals 6.0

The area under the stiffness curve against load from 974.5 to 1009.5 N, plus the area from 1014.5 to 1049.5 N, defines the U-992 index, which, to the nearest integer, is 297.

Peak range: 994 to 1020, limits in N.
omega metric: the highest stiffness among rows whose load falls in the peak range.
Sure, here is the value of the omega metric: 4.259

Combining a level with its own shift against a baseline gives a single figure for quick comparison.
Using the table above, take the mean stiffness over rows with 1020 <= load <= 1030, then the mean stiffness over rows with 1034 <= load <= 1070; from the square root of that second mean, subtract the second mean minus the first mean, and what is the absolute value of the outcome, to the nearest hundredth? 2.18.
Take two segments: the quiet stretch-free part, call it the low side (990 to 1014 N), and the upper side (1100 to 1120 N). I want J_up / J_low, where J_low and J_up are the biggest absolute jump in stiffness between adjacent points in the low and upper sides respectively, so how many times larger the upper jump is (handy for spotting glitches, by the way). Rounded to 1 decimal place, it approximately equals 1.3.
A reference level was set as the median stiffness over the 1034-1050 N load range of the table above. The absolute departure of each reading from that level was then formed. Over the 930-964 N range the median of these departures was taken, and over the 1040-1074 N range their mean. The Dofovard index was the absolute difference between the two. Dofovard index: 1.0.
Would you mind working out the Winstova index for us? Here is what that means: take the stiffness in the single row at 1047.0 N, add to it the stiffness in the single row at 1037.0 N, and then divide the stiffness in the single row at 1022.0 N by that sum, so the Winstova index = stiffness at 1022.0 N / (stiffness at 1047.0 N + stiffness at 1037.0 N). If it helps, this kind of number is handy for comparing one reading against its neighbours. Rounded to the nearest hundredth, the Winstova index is 0.50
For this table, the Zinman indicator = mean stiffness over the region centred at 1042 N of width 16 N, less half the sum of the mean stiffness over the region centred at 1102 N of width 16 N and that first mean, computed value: -0.1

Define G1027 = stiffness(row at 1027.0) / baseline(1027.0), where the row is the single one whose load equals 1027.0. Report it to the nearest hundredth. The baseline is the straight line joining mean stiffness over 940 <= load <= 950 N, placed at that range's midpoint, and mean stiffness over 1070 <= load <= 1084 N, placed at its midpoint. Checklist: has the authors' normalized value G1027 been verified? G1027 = 1.13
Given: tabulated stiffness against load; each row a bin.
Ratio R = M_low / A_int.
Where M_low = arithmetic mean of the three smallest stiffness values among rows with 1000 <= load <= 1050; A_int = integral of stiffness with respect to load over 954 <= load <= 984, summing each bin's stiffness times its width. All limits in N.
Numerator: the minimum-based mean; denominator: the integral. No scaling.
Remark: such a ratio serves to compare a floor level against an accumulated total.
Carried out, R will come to 0.030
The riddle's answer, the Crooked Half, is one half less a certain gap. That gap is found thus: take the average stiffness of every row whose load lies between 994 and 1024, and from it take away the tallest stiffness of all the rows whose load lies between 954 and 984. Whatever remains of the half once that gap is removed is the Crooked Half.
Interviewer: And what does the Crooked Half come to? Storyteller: 1.1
